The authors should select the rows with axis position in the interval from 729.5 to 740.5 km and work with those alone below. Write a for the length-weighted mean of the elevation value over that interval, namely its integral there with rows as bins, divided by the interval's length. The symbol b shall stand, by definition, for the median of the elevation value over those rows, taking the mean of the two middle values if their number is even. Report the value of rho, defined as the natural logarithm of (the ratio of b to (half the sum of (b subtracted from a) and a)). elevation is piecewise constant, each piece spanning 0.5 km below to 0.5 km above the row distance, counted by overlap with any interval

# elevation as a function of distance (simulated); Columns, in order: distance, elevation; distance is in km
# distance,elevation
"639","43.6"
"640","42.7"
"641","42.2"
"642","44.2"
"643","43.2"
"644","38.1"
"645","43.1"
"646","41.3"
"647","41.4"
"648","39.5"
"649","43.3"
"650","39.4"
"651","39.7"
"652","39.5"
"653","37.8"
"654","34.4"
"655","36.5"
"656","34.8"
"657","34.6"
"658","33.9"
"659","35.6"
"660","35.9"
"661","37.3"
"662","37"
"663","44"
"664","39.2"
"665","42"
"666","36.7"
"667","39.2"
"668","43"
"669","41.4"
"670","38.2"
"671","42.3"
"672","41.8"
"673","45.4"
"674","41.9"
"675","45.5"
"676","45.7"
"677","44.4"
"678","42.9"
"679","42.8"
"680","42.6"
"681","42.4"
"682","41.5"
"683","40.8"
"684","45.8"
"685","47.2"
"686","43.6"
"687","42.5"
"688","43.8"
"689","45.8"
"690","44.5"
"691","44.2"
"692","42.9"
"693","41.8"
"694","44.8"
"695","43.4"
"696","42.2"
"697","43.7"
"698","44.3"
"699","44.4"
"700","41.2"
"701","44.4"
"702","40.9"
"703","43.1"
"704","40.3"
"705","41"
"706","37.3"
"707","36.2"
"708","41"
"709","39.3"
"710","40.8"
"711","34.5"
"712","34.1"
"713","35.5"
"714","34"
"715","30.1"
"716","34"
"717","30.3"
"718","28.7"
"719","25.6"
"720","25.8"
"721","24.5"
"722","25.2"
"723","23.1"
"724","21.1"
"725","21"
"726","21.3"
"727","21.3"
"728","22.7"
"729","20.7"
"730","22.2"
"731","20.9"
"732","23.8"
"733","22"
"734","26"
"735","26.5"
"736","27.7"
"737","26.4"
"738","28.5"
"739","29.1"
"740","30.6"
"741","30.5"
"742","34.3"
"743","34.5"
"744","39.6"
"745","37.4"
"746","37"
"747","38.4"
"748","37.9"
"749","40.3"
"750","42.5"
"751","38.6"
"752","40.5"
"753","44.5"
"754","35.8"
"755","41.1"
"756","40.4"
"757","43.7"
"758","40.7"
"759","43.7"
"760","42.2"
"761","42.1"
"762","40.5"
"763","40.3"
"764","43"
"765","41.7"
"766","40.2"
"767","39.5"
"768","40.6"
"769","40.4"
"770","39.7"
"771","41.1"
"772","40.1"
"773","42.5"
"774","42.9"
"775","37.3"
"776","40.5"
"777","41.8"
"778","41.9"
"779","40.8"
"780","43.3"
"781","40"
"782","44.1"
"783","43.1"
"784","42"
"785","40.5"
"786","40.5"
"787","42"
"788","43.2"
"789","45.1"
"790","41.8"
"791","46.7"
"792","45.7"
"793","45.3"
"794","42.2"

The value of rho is 0.74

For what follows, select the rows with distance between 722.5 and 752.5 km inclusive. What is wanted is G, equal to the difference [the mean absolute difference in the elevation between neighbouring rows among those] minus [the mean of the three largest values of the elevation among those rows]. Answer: -39.4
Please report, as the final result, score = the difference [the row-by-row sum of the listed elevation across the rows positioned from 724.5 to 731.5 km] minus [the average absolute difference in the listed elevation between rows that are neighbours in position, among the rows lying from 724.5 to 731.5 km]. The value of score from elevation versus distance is 149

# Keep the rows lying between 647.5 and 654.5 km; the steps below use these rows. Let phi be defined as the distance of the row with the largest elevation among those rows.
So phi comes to 649 km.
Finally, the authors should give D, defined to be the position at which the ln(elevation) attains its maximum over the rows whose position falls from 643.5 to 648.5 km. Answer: 645 km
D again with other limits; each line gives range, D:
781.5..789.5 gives 789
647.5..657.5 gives 649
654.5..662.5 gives 661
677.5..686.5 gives 685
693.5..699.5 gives 694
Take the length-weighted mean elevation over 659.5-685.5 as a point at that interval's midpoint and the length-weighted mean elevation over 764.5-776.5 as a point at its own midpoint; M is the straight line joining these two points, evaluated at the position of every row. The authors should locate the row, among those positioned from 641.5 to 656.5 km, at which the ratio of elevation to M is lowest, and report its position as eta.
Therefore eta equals 654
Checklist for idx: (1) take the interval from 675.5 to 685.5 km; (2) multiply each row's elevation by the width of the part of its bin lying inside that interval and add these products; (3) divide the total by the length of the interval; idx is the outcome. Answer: 43.6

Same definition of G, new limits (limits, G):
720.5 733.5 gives -23.2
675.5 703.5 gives -44.7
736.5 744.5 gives -34.2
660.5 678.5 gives -42.6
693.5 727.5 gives -42.5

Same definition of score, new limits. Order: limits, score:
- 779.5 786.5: 292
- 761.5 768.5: 285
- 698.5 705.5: 293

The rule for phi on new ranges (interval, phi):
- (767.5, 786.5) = 782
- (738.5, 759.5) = 753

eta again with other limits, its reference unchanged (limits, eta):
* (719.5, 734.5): 729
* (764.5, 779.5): 775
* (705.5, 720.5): 719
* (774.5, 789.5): 775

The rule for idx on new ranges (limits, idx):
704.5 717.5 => 36.0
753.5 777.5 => 40.9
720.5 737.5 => 23.3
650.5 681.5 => 39.9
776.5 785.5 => 41.9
